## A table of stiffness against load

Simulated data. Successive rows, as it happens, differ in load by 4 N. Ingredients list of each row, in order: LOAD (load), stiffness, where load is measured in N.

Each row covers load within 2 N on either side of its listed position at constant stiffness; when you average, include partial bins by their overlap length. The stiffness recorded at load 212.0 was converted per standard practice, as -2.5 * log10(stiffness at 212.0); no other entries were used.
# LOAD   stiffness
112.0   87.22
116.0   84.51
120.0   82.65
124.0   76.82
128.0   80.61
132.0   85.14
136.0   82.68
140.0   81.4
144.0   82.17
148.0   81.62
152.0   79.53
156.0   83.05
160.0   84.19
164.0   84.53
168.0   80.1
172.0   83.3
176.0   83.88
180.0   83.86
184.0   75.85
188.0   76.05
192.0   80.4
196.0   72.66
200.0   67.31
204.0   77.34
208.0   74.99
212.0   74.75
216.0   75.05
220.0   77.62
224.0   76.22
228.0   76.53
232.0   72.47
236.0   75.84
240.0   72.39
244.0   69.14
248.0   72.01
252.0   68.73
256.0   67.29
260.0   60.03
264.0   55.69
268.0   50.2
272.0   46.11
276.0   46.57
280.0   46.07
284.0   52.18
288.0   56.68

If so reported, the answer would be -4.68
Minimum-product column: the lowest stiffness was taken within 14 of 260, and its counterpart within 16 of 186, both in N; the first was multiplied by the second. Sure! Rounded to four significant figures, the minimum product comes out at 3104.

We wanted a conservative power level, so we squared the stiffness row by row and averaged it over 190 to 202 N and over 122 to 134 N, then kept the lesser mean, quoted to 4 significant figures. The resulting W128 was 5425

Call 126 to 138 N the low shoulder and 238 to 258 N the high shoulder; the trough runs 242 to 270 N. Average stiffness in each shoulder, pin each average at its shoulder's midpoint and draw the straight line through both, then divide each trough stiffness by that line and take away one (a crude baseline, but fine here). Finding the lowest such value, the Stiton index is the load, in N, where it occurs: 268.0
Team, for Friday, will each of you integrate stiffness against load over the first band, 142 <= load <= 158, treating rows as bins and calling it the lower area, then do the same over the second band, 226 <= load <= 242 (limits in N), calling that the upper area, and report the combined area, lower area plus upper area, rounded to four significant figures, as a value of 2494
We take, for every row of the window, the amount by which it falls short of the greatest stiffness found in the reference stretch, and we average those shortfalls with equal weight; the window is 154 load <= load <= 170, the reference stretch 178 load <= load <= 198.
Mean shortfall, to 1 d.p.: 0.9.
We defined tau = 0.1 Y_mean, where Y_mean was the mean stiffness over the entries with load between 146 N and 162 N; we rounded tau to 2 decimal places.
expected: 8.21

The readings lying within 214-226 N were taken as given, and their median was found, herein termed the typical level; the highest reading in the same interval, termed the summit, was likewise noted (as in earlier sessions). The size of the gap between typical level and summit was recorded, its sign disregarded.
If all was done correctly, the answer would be 1.4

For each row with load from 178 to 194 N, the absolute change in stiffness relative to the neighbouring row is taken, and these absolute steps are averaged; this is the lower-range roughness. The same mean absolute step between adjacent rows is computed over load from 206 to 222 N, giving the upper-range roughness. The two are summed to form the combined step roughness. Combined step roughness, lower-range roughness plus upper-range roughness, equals 5.2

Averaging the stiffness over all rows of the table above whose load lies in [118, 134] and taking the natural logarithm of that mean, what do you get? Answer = 4.40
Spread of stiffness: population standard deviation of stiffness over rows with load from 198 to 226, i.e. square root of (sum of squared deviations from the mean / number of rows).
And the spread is 3.2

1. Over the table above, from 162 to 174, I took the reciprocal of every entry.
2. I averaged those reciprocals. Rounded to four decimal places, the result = 0.0121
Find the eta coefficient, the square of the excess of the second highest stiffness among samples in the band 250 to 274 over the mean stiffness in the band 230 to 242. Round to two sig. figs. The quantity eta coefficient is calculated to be 39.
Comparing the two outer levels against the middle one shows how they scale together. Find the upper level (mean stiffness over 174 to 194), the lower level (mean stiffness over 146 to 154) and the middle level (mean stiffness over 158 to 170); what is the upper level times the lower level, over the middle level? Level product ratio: 78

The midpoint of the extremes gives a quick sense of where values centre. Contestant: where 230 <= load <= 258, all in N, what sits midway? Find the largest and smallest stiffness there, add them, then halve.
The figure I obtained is 72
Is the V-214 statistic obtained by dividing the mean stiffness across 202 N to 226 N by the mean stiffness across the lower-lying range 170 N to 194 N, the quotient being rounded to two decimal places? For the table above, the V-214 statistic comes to 0.94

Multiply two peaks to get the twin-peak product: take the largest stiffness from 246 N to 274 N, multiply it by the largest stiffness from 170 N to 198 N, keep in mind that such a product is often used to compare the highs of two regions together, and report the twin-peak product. 6040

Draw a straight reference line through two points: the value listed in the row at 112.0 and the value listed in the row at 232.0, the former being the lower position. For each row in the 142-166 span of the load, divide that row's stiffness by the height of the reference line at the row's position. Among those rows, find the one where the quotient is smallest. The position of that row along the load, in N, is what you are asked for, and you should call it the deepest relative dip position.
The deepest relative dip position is 152.0 N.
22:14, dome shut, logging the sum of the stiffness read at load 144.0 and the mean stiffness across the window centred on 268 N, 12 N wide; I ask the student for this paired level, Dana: 133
